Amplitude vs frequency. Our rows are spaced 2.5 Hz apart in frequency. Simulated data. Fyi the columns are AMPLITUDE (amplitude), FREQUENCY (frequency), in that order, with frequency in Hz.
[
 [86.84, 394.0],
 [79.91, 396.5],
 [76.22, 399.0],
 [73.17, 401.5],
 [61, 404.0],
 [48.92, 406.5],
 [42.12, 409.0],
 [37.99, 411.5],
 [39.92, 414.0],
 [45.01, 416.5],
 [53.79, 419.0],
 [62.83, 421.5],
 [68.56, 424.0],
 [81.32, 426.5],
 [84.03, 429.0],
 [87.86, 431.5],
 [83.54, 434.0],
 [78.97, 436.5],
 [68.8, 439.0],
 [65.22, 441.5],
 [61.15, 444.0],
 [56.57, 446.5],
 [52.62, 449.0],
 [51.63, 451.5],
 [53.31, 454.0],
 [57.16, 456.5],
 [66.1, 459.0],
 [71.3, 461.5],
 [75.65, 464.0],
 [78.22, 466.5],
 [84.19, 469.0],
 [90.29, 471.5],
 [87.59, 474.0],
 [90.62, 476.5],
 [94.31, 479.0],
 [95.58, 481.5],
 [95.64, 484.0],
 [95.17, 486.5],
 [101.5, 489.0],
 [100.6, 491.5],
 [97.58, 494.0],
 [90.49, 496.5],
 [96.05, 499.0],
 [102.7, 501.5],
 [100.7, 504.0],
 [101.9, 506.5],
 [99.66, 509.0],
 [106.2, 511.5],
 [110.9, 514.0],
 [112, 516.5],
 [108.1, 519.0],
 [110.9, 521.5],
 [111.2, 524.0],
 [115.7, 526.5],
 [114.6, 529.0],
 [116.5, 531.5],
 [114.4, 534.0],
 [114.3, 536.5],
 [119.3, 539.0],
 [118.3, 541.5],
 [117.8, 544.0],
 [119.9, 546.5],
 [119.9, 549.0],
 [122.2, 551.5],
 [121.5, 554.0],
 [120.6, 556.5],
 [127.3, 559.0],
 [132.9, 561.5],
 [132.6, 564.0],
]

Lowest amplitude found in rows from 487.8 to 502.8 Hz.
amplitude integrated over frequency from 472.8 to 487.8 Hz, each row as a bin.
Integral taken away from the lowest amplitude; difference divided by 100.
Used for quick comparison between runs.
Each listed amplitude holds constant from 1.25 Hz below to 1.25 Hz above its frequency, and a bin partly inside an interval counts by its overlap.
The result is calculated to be -13.1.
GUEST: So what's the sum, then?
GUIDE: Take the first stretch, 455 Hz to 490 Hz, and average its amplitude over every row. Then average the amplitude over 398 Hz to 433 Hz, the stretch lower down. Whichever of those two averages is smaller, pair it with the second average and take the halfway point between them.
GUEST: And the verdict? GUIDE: 62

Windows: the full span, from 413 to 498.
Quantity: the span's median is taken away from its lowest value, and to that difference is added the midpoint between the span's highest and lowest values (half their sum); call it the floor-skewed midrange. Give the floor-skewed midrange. 32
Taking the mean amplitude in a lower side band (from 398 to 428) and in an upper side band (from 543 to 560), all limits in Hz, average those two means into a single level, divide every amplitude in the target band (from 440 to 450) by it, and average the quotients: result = 0.7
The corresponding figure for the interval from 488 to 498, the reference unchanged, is 1.1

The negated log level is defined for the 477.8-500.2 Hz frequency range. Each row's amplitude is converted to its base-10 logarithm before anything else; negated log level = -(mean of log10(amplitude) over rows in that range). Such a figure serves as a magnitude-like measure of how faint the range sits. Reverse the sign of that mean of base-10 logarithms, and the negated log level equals -1.98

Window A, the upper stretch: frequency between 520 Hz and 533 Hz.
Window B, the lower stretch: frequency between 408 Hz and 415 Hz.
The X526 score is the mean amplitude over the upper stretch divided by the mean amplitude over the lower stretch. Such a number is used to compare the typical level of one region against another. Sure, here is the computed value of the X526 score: 2.8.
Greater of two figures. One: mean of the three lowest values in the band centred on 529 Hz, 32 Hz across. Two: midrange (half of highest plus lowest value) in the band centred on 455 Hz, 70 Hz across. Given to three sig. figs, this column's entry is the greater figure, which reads 110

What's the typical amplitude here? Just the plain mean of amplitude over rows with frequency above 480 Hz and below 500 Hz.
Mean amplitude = 97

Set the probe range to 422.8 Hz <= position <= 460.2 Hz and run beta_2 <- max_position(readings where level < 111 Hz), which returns 459.0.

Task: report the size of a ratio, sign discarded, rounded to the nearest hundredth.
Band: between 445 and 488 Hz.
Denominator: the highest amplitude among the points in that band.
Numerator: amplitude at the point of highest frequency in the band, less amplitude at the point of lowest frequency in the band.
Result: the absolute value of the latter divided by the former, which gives 0.40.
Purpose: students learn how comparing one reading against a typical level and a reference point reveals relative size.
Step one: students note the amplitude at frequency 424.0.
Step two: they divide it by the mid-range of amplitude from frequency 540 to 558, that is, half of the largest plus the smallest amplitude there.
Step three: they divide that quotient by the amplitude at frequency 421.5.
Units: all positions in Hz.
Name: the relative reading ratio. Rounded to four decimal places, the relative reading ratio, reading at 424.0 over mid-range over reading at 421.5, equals 0.0091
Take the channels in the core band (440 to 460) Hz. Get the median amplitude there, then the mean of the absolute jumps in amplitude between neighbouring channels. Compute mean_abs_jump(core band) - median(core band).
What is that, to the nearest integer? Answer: -53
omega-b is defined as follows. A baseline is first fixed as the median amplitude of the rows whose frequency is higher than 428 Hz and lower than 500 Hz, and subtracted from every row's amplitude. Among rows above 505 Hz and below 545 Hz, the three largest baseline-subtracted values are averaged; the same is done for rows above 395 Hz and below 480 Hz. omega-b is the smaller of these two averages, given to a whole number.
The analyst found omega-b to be 8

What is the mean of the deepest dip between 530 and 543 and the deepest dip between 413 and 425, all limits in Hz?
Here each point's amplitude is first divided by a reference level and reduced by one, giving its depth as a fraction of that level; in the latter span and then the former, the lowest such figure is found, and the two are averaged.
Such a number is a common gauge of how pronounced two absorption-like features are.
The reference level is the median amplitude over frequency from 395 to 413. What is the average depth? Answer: 0.26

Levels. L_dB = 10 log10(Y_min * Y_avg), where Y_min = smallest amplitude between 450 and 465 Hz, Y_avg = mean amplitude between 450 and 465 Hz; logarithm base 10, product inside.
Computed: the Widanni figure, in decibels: 35.1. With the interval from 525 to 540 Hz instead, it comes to 41.2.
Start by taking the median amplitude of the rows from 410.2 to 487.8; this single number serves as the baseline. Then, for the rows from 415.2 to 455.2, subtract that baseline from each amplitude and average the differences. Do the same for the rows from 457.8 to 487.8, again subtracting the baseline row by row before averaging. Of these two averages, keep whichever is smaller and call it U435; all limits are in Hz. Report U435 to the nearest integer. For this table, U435 -5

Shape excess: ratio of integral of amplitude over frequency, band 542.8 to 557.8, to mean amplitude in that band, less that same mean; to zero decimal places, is -105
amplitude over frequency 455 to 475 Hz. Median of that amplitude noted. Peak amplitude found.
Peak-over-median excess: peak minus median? 13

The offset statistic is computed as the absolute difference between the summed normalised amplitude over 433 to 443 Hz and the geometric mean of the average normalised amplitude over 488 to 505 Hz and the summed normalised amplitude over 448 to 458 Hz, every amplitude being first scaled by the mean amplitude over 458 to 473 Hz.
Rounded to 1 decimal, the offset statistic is 1.9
